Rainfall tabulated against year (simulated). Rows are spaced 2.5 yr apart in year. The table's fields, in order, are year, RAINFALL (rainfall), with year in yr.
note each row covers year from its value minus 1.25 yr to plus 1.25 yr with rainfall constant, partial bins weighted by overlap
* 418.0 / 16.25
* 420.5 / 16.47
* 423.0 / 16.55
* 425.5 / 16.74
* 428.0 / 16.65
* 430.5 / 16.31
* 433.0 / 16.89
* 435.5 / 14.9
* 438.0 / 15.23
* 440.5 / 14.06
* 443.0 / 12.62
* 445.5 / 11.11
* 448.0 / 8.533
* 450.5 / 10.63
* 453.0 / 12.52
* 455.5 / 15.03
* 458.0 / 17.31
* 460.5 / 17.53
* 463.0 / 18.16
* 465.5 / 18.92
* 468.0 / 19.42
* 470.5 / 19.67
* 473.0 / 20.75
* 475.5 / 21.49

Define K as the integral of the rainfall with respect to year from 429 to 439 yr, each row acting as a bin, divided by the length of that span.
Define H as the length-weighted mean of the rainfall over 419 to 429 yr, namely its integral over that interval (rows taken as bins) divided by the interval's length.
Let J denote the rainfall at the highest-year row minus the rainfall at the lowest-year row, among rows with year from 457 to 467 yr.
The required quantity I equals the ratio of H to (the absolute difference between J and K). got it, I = 1.16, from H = 16.6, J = 2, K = 15.9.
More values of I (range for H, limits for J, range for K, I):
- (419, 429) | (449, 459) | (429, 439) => 1.81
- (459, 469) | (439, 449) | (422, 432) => 0.84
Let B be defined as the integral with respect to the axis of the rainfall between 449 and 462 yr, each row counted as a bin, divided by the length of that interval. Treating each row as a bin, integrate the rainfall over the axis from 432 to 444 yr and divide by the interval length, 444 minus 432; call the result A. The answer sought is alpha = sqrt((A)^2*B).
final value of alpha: 56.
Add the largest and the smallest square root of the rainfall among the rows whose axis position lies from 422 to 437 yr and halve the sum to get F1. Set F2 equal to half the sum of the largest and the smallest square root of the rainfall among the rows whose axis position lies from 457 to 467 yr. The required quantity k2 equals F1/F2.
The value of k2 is 0.94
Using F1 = 3.98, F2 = 4.3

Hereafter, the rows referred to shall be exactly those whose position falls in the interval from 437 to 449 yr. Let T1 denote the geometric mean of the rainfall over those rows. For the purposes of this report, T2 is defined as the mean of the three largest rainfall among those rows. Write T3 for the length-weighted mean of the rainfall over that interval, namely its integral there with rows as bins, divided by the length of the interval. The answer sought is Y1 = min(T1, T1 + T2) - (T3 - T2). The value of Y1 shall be 14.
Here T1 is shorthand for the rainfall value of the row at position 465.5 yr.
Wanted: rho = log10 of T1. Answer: 1.28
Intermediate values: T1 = 18.92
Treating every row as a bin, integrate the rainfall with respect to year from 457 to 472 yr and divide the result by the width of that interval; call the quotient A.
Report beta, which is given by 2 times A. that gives 37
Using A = 19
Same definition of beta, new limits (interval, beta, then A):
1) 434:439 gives 30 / 15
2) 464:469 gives 38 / 19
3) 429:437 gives 32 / 16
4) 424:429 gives 33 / 17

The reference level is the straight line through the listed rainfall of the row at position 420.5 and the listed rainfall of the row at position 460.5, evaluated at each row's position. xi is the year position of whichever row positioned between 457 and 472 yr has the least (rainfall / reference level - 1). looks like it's 458.0 yr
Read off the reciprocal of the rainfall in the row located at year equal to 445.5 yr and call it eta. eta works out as 0.090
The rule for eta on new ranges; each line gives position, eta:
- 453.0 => 0.080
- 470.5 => 0.051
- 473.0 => 0.048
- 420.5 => 0.061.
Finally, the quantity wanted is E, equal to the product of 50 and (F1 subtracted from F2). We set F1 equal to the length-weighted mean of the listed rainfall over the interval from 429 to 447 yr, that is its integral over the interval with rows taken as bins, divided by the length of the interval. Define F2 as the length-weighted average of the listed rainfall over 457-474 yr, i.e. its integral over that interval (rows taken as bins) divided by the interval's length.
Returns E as 221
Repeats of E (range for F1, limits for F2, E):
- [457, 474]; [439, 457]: -331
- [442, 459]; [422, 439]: 186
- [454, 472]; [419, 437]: -81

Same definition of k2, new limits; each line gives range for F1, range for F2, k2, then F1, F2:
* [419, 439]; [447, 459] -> 1.13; 3.98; 3.5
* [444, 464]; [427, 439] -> 0.90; 3.59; 4.0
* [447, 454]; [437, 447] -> 0.89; 3.23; 3.6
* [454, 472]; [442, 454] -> 1.28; 4.16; 3.2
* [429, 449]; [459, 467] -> 0.82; 3.52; 4.3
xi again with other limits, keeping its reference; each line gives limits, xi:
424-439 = 435.5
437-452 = 448.0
